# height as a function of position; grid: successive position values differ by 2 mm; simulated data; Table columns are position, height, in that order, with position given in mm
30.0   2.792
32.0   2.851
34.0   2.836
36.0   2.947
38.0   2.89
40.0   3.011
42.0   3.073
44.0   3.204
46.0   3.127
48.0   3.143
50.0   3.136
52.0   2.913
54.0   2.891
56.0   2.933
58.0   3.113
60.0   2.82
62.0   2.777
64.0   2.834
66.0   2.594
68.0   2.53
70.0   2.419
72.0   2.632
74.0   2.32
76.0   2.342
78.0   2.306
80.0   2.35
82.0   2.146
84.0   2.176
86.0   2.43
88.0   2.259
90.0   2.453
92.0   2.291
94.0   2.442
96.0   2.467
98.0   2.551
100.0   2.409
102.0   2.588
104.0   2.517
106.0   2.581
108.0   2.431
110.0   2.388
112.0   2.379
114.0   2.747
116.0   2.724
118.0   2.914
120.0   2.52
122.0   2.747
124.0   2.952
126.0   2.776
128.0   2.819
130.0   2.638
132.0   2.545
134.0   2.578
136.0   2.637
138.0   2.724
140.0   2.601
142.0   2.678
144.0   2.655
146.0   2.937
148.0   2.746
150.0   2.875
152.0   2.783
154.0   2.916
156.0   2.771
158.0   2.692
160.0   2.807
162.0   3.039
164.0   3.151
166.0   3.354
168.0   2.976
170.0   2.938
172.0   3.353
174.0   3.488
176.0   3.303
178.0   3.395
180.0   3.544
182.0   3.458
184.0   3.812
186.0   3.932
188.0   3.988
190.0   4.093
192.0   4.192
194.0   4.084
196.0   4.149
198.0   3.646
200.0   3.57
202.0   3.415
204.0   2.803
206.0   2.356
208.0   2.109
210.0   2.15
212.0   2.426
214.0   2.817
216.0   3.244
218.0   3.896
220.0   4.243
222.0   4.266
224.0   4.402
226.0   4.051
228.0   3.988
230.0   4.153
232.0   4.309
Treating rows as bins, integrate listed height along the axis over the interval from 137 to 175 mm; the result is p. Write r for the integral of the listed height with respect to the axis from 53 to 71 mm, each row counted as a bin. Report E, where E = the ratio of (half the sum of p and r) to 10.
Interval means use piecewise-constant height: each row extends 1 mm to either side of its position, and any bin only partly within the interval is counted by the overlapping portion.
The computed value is 8.0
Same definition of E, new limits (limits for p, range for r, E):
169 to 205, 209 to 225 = 9.3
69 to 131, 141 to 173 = 12.4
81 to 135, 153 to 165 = 8.6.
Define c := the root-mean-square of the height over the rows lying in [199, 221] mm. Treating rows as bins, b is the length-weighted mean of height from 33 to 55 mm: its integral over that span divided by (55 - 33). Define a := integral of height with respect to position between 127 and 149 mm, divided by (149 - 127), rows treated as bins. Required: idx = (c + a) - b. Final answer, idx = 2.8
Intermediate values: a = 2.69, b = 3.02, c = 3.1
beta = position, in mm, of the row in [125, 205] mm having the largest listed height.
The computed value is 192.0 mm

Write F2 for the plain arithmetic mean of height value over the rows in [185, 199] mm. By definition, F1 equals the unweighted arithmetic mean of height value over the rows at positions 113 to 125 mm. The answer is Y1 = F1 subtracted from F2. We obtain 1.2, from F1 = 2.77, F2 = 4.0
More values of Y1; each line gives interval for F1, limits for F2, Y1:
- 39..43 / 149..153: -0.2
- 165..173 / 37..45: -0.1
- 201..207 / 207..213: -0.6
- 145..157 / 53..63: 0.1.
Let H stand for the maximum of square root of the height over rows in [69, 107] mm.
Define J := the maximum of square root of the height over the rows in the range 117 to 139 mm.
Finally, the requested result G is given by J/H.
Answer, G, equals 1.06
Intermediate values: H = 1.62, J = 1.72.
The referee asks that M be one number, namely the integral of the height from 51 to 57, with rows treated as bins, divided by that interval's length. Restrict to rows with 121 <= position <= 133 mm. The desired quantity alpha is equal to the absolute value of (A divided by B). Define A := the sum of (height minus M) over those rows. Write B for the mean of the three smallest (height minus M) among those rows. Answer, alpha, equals 3.7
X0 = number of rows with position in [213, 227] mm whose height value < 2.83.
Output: 1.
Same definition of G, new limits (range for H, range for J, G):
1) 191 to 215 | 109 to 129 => 0.84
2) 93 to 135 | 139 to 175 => 1.09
